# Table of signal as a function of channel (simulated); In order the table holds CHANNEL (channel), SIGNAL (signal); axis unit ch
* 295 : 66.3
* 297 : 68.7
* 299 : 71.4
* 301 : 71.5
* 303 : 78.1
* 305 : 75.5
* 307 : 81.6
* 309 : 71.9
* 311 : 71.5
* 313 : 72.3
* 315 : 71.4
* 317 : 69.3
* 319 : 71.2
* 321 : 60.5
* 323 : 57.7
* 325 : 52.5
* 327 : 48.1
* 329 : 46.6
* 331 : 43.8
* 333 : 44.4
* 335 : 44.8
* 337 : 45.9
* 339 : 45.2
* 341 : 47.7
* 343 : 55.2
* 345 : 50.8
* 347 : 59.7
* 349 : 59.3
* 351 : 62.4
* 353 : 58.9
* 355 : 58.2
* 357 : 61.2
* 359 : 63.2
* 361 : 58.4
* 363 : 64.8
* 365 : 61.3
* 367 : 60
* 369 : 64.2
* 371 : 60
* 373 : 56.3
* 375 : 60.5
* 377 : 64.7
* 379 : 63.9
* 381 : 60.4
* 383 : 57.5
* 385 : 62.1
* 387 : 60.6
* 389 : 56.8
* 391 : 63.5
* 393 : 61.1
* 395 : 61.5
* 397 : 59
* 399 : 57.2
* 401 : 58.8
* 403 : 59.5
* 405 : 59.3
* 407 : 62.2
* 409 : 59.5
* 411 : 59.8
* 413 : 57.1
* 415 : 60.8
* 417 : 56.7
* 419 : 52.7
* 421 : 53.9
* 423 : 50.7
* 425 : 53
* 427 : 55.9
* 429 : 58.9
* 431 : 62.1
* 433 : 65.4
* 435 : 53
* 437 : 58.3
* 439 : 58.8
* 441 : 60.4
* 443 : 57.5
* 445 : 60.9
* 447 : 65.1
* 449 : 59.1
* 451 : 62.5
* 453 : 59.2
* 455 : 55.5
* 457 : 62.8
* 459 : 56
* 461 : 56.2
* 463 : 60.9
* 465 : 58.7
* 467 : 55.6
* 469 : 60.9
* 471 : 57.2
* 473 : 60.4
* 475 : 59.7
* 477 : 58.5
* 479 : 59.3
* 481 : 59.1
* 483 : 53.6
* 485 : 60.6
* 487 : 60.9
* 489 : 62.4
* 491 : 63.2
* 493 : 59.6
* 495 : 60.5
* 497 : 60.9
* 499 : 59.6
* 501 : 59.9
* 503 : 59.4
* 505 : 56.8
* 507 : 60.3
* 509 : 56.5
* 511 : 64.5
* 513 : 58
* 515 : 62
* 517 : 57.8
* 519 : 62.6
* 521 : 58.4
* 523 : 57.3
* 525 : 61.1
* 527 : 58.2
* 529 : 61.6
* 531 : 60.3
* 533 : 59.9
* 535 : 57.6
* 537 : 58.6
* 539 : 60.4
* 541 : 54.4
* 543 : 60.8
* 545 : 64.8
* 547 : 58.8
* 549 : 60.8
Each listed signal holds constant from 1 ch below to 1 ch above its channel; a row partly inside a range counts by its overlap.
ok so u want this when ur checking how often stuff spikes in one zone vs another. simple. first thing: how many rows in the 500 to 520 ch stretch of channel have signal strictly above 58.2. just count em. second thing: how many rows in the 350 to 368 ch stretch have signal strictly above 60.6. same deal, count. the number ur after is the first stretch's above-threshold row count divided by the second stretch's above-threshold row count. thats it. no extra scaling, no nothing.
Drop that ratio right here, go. 1.2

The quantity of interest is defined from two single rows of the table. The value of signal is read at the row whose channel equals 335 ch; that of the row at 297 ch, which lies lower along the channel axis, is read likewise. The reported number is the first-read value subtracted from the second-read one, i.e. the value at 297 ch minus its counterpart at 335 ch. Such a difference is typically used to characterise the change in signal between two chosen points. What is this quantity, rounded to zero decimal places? 24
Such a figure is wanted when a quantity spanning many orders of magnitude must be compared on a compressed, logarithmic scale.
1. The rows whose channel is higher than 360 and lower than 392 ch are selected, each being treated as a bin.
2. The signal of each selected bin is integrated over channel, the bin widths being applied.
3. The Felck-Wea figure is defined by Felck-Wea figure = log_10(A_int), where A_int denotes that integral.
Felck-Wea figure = 3.3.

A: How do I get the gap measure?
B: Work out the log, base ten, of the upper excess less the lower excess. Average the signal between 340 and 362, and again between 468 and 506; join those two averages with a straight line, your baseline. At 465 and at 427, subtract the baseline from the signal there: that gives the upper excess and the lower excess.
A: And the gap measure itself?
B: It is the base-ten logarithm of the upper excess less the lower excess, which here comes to 0.36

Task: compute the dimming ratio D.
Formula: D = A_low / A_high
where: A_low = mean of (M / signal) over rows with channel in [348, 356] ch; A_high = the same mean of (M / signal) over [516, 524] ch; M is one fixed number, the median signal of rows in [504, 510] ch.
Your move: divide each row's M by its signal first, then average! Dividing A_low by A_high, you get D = 0.99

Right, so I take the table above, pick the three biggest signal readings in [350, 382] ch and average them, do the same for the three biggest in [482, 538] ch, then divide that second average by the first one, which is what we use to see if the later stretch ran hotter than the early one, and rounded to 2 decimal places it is 0.98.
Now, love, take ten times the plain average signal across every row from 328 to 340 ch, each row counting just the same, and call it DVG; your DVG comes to 451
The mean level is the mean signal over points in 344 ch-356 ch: 58.2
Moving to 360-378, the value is 61.1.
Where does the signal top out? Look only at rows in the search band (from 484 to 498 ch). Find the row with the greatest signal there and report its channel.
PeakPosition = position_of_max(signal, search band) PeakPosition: 491 ch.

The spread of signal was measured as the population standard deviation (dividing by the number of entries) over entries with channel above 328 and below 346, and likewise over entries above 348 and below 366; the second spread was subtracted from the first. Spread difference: 1.3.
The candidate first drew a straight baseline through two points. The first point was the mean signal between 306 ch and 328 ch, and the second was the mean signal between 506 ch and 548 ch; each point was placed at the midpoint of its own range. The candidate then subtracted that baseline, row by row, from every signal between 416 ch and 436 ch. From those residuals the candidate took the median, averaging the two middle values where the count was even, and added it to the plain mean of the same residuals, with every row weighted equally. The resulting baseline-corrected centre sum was -15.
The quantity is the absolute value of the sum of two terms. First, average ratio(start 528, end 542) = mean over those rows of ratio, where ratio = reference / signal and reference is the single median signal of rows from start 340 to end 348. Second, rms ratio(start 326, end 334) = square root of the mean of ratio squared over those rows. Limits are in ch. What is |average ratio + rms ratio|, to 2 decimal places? 2.06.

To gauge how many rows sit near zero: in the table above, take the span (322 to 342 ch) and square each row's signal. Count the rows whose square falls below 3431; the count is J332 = 10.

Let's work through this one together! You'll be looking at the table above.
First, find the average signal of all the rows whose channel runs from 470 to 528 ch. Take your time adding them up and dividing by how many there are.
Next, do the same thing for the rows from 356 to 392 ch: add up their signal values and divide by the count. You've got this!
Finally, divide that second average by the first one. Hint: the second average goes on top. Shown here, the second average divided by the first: 1.02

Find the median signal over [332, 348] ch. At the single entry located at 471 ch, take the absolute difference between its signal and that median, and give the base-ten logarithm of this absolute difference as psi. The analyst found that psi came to 1.02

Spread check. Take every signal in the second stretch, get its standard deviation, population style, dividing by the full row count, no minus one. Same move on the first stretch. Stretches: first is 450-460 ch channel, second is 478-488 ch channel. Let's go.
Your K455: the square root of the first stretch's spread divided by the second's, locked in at 1.1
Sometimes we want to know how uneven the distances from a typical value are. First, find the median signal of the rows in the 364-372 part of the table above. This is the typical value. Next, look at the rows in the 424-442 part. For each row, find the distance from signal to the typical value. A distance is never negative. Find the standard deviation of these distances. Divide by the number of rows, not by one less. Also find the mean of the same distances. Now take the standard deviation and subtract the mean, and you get -1.0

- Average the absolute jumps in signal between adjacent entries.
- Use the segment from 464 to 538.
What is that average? 2.7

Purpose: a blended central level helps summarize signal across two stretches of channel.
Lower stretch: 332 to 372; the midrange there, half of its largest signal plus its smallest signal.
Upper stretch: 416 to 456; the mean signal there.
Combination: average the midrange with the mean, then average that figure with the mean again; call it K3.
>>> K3 57.1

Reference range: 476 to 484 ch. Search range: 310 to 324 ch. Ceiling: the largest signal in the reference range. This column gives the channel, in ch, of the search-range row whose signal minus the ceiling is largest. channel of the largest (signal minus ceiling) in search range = 313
